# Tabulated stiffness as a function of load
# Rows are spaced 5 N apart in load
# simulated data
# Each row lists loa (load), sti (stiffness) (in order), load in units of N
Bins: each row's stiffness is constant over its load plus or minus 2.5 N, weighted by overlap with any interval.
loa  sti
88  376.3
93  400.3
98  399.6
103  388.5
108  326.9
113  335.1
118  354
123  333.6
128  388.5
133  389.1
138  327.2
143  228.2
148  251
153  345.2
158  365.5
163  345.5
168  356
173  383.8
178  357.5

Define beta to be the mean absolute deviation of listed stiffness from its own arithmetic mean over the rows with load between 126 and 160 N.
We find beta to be 51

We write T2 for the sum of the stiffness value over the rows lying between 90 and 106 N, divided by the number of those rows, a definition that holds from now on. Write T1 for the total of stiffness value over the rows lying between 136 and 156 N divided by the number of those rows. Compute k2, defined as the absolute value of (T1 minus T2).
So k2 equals 108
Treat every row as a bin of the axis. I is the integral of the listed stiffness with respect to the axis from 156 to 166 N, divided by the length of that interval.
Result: 355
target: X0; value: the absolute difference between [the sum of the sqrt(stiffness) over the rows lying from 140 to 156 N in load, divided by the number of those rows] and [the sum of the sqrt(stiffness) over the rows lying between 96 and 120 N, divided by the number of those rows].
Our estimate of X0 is 2.5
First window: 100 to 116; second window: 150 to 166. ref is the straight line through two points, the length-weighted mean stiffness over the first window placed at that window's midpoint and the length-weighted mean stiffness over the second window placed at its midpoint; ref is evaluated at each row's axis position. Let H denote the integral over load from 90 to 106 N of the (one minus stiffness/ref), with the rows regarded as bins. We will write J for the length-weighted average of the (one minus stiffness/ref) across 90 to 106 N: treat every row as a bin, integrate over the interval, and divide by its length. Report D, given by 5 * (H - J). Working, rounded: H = -1.9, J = -0.12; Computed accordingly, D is -9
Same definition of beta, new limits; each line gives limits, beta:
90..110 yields 26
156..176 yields 12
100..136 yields 25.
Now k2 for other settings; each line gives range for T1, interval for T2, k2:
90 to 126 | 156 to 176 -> 0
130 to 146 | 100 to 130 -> 40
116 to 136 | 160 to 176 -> 5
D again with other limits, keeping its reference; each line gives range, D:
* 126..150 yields 11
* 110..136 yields -3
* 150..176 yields -3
